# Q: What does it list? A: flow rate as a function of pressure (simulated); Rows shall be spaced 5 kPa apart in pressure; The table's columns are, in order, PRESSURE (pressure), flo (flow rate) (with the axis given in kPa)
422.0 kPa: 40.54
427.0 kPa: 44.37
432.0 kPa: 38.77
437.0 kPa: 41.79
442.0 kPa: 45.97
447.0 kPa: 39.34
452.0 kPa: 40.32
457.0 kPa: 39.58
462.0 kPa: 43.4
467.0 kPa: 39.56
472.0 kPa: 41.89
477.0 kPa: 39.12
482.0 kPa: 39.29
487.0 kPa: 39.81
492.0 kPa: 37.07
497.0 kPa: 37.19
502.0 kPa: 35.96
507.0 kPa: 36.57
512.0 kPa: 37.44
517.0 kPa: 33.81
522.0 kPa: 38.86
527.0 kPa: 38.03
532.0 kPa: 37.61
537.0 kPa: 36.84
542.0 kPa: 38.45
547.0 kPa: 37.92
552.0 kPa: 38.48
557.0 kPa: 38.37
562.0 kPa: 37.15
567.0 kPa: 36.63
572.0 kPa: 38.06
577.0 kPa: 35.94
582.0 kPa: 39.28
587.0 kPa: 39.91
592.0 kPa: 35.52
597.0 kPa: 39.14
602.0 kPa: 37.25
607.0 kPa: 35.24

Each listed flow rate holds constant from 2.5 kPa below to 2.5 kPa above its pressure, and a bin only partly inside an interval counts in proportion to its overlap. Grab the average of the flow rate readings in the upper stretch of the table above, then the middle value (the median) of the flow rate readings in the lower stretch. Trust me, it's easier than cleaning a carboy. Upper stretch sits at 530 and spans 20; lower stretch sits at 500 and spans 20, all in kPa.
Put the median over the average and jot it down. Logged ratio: 0.97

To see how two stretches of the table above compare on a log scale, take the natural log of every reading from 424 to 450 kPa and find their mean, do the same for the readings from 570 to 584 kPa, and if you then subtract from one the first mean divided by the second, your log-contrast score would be -0.029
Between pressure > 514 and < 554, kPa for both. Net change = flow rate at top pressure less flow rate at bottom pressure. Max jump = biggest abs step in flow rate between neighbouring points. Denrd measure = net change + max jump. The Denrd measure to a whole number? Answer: 10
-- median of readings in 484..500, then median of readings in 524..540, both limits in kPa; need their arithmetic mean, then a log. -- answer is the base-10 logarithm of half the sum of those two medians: 1.573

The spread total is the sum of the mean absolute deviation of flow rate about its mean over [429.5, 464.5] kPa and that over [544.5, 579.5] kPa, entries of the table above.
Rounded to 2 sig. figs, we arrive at 2.9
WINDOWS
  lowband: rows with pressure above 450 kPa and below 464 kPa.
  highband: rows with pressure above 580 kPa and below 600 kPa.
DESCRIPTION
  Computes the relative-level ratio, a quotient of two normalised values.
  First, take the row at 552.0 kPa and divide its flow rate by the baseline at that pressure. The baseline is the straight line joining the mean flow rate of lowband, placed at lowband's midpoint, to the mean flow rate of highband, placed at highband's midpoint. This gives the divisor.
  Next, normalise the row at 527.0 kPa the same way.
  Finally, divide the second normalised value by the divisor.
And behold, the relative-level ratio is 0.98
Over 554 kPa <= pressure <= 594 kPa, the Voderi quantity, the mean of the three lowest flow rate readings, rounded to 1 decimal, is 36.0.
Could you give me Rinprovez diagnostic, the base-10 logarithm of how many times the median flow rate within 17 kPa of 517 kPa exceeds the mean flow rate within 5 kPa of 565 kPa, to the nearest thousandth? 0.006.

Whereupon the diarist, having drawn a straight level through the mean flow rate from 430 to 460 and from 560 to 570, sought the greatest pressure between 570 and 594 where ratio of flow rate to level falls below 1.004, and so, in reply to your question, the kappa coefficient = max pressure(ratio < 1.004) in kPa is 592.0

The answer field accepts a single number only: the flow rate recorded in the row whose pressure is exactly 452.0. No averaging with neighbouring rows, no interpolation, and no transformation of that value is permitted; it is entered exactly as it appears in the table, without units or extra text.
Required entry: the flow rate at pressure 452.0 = 40.32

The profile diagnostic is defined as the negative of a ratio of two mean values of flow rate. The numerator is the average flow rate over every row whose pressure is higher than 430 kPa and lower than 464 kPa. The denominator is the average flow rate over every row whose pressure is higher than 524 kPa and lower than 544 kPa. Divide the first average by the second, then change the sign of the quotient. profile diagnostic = -1.09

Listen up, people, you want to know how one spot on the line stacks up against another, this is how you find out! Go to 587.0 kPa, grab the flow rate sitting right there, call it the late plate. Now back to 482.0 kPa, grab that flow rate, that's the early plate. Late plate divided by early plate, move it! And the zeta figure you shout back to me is 1.02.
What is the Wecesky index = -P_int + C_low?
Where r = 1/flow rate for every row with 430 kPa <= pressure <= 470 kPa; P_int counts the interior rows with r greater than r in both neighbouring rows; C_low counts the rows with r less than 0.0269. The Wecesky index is 6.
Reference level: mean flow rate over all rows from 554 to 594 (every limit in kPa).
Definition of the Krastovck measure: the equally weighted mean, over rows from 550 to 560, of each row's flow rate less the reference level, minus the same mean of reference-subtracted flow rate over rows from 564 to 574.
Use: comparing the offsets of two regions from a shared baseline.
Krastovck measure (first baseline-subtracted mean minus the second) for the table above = 1.1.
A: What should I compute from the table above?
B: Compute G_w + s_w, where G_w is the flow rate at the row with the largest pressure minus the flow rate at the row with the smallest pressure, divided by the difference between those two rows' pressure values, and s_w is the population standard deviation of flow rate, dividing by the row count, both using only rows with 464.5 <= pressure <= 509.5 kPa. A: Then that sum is 1.7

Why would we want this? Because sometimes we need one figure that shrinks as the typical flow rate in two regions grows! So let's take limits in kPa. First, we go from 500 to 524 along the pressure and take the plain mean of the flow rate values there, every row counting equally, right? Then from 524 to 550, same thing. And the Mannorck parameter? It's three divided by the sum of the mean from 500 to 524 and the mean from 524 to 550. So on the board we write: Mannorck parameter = 0.0404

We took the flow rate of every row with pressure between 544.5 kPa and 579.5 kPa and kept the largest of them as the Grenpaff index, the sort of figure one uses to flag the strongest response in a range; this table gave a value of 38.48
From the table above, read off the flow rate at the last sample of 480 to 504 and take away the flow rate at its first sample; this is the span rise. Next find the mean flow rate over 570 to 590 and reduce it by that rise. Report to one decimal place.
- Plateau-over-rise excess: 41.6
